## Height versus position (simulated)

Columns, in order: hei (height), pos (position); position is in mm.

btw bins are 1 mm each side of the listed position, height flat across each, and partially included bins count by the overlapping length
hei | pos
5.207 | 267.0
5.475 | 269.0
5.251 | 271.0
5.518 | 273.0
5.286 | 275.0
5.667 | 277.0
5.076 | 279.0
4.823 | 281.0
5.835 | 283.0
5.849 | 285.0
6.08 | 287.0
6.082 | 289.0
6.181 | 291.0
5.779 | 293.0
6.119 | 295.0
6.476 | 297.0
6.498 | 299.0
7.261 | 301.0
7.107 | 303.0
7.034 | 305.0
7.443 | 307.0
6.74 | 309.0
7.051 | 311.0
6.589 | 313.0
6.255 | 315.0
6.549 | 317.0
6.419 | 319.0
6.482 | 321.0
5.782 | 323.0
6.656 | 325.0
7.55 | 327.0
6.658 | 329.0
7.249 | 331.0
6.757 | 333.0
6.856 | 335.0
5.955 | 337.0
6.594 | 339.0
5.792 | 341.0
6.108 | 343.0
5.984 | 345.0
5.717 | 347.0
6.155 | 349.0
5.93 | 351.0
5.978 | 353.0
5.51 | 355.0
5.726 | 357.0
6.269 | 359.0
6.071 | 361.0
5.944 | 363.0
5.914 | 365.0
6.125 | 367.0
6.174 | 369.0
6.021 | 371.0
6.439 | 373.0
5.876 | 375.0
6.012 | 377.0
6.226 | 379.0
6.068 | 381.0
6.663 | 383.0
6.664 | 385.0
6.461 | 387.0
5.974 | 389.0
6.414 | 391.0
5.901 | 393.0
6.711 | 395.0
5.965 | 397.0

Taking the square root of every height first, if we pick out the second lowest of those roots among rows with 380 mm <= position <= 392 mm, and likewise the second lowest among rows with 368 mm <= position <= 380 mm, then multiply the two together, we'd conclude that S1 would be 6.04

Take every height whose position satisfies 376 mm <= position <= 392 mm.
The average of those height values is 6.31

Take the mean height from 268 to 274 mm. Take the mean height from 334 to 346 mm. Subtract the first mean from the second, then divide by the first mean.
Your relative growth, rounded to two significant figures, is 0.15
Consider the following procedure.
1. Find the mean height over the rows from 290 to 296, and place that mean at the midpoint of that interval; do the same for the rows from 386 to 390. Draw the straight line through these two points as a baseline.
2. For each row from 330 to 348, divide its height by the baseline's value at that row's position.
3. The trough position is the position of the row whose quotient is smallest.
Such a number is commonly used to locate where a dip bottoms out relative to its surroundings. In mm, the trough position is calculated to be 347.0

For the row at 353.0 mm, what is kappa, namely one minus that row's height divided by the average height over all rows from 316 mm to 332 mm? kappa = 0.10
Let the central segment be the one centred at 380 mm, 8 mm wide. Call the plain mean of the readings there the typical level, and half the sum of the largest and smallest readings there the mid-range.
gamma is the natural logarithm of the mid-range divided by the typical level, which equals 0.015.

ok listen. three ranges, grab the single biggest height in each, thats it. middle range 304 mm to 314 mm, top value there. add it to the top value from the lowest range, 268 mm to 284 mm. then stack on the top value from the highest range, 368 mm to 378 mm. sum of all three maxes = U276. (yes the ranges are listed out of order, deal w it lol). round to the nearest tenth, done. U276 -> 19.7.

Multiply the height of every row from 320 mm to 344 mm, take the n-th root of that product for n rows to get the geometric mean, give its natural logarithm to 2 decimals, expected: 1.87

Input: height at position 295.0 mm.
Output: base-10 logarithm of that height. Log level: 0.79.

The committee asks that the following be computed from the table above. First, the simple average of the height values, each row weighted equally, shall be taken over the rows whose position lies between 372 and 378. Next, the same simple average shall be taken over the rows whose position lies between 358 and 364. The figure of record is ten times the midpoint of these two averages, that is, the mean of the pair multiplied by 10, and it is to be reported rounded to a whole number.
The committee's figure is 61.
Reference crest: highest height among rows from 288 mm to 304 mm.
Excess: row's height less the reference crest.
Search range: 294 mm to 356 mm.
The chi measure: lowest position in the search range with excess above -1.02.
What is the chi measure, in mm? 297.0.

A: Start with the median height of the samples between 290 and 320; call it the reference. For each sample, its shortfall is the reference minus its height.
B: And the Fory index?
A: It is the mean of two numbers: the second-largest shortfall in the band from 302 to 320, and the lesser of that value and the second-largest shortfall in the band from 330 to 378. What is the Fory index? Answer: 0.13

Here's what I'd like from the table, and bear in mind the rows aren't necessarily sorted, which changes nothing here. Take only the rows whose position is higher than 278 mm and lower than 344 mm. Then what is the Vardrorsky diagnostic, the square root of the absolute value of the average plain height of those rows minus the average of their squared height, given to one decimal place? 5.9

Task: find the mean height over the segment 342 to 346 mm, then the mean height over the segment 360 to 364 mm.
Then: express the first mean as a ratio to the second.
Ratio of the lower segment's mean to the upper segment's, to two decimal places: 1.01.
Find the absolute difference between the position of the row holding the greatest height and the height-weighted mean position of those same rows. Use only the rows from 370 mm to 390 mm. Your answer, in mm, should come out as 4.9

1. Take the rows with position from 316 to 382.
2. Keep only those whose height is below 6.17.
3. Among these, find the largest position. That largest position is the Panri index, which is 381.0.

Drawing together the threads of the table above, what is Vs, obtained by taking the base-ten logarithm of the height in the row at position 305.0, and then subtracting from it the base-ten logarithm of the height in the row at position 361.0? 0.064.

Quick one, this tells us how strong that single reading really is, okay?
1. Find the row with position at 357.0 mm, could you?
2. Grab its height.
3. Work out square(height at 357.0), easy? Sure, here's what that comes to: 33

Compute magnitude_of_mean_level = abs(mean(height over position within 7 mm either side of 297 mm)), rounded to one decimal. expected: 6.5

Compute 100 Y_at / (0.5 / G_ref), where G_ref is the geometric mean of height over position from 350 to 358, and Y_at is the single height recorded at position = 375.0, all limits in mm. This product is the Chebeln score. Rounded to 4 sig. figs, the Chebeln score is 6796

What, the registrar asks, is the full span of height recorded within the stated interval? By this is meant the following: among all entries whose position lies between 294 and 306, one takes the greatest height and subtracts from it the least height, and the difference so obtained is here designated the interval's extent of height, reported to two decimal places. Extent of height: 1.14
